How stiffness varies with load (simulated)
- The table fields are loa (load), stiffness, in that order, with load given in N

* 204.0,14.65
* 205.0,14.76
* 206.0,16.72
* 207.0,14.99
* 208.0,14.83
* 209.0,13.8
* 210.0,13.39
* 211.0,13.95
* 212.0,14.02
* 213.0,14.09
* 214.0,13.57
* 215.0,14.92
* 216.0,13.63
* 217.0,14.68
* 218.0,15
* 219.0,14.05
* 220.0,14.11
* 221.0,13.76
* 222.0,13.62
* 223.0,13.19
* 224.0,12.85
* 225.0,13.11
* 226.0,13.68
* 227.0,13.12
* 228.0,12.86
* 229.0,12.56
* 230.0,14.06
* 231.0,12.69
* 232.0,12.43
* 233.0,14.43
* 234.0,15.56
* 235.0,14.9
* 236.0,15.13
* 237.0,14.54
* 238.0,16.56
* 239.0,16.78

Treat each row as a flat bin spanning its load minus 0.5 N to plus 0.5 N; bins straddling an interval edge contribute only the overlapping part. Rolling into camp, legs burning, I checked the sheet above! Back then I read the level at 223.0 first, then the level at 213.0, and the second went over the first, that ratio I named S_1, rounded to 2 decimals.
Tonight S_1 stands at 1.07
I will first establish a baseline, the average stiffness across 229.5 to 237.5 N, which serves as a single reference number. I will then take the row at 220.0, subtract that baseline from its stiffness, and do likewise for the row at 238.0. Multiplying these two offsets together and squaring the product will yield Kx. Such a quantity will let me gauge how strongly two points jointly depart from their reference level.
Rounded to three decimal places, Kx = 0.063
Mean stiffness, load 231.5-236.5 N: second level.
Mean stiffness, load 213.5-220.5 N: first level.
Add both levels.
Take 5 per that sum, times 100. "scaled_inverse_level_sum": 17.4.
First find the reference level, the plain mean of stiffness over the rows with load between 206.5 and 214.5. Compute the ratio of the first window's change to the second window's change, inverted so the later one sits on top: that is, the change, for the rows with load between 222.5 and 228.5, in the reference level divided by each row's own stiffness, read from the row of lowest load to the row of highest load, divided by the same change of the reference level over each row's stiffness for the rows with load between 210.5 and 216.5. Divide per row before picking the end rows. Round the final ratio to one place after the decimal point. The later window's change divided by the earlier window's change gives 1.2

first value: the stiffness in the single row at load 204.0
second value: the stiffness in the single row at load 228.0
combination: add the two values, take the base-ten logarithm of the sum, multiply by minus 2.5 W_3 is -3.60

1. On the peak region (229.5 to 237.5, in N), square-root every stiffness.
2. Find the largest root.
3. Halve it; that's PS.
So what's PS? 1.97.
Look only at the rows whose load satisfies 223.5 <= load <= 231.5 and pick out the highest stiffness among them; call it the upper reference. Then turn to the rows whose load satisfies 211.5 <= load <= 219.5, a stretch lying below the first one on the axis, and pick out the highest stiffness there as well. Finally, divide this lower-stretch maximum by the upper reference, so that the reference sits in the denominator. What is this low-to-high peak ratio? 1.07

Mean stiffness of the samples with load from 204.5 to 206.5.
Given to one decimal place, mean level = 15.7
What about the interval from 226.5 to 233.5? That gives 13.2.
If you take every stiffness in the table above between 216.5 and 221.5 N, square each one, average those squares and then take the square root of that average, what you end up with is 14.3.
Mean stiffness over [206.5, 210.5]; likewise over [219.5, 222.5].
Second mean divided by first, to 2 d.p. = 0.97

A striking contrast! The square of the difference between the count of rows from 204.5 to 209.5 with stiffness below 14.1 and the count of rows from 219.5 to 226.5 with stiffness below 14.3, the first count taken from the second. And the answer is 36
